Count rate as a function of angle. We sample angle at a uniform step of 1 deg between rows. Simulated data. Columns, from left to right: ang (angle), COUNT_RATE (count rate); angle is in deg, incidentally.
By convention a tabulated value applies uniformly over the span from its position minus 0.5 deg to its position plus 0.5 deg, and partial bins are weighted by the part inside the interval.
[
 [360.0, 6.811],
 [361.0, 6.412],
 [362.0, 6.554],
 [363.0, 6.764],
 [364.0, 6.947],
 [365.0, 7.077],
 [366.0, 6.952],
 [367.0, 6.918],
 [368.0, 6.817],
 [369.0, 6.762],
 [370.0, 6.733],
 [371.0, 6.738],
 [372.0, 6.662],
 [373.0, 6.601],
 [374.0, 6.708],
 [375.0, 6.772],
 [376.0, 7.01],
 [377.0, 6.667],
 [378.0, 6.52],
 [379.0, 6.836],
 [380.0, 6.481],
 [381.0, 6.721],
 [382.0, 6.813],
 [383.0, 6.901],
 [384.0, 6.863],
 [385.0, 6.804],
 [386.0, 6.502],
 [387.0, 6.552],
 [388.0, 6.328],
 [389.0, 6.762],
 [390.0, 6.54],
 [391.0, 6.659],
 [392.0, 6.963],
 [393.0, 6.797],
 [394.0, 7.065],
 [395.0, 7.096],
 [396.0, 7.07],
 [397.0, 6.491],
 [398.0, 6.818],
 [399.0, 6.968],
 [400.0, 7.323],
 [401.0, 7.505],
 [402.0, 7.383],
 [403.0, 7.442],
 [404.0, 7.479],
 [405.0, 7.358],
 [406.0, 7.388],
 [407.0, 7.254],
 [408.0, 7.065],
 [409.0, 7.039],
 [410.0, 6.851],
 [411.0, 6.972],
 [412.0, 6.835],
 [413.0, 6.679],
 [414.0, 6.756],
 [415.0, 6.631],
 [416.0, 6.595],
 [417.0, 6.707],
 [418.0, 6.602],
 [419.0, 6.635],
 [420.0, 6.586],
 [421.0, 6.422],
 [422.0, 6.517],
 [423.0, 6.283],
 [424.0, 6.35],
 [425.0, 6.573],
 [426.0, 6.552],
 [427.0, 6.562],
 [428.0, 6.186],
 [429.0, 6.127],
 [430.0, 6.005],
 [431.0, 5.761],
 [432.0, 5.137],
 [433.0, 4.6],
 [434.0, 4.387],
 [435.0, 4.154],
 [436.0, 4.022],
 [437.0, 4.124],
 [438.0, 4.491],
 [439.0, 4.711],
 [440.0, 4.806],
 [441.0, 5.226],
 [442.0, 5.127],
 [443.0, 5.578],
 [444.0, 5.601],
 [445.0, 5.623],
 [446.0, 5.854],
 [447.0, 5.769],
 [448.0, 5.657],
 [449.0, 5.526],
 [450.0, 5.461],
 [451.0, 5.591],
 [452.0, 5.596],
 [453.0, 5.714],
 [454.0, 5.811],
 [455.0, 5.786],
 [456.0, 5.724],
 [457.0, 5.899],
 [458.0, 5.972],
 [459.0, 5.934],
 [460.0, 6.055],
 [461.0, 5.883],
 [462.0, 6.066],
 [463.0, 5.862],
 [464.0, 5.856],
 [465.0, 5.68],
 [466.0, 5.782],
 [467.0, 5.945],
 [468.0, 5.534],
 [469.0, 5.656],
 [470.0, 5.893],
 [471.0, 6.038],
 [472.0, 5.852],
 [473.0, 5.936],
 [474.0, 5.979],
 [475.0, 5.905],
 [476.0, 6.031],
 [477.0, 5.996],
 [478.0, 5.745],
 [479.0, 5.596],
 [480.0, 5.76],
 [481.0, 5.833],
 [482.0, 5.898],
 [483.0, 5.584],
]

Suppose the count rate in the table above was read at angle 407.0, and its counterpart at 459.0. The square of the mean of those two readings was 43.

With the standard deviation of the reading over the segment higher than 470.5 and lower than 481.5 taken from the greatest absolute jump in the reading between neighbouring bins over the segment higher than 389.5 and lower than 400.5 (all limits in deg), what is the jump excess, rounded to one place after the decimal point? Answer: 0.4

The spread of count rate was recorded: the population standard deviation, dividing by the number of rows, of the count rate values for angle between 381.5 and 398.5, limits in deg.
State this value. 0.22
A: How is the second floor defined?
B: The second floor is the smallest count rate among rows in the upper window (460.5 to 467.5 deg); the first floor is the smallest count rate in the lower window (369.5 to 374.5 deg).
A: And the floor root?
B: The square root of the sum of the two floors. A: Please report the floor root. 3.50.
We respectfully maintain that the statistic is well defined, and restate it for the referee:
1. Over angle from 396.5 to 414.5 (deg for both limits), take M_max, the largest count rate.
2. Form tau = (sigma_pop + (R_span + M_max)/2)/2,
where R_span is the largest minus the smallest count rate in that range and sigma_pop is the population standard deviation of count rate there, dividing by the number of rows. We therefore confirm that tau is 2.3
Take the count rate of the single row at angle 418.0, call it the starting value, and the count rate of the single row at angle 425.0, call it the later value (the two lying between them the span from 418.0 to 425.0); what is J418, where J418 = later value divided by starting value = 1.00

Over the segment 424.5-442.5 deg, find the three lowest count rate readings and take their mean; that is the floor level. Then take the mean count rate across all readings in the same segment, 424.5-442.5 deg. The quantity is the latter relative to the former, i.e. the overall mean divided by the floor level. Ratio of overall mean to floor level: 1.28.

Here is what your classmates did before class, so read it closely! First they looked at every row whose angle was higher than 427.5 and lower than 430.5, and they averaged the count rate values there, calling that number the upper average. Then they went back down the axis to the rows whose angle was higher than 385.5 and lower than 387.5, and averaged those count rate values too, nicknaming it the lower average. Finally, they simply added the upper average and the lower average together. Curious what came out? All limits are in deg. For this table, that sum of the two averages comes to 12.6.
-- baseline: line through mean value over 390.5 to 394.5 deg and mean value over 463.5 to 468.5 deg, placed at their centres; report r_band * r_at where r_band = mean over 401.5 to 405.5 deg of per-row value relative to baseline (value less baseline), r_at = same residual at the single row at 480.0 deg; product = 0.15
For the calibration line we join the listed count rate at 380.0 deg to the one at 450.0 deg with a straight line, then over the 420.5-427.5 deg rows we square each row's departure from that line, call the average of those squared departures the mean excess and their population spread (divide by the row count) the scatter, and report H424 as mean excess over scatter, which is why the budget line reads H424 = 2.7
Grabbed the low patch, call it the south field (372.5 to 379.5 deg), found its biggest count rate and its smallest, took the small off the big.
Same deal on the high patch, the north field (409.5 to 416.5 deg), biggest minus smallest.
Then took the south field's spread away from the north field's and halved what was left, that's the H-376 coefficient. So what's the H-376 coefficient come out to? -0.06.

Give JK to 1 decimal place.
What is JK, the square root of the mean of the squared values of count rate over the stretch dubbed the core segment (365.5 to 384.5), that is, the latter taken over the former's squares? 6.8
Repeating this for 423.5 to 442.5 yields 5.4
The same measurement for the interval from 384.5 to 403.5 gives 6.9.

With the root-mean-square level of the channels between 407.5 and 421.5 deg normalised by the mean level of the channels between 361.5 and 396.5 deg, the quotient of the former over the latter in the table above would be 1.00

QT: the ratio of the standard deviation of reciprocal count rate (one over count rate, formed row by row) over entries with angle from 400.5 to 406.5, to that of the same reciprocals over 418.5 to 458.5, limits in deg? 0.0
